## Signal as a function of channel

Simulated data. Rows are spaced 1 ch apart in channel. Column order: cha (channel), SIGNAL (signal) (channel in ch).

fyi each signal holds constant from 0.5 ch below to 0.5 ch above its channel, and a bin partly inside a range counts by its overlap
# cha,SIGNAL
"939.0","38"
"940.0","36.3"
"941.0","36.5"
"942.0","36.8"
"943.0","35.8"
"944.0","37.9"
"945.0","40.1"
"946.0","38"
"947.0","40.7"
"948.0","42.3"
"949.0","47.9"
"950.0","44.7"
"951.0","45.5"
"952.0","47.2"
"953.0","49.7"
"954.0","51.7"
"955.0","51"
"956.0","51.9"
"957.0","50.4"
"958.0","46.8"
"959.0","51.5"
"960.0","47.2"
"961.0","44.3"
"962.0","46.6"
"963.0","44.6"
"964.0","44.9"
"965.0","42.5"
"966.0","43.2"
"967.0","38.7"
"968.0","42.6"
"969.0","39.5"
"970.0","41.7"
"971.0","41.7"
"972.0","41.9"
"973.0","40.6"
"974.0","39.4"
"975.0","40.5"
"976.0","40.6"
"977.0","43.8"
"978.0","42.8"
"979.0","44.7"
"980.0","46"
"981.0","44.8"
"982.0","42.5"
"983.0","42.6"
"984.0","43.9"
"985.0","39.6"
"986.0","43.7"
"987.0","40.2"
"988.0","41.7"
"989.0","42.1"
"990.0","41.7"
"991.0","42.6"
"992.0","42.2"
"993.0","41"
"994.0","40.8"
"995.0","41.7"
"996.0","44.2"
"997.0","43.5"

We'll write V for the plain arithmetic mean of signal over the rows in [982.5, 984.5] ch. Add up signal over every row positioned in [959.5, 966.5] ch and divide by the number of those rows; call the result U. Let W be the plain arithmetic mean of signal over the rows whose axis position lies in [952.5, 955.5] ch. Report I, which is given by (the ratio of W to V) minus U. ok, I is -43.6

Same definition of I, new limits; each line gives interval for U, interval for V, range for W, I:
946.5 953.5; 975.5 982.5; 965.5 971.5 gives -44.5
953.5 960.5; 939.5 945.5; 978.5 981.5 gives -48.9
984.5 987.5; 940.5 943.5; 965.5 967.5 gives -40.0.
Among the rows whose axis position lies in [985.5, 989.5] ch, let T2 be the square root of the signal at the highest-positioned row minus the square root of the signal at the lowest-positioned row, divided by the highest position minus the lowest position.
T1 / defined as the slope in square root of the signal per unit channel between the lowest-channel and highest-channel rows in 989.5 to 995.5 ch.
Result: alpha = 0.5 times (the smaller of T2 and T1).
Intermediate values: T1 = 0.00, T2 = -0.041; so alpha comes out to -0.020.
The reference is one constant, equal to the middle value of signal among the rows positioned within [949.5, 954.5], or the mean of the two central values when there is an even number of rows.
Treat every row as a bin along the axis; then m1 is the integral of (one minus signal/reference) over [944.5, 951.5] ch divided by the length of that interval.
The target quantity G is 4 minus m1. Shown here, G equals 3.91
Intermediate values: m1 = 0.094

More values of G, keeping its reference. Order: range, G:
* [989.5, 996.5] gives 3.89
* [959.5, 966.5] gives 3.95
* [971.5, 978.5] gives 3.88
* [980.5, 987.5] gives 3.90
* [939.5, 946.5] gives 3.79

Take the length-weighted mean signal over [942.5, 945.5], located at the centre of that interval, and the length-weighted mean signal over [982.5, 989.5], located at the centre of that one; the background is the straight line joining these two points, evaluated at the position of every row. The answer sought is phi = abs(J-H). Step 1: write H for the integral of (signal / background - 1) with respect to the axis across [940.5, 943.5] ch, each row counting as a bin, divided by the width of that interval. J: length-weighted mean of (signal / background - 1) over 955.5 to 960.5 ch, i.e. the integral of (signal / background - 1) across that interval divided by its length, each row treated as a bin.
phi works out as 0.30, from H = -0.04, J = 0.26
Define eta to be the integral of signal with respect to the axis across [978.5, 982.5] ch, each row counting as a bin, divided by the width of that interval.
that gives 44.5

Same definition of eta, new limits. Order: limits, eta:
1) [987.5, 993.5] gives 41.9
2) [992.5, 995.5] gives 41.2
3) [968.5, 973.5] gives 41.1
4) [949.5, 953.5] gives 46.8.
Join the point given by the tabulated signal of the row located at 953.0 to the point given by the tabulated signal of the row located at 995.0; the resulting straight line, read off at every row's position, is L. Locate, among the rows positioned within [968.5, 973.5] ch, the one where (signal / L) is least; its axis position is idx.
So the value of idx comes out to 969.0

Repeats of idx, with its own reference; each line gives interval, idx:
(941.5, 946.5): 943.0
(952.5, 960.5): 958.0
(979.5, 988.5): 985.0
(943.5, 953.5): 944.0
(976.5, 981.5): 978.0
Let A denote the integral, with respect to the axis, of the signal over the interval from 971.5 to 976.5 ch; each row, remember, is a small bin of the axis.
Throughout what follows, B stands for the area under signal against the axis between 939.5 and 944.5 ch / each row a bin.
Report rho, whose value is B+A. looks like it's 386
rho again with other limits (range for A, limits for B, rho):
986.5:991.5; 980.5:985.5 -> 422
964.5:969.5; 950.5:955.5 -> 452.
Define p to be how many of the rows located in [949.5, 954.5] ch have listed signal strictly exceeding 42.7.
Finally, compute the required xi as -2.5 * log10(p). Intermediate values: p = 5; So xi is -1.75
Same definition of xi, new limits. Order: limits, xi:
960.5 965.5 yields -1.51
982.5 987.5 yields -0.75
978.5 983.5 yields -1.19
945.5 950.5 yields -0.75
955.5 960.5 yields -1.75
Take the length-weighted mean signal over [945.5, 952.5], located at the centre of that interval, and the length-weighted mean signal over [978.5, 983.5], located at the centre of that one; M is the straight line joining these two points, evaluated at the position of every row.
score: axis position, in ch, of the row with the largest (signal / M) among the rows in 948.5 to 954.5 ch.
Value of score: 954.0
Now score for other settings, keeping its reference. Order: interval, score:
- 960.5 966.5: 962.0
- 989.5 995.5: 991.0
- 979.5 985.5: 980.0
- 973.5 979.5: 979.0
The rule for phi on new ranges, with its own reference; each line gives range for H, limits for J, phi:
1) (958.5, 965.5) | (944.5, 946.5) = 0.13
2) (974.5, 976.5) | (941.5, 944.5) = 0.02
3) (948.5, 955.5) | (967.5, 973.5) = 0.23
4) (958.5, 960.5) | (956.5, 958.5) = 0.01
